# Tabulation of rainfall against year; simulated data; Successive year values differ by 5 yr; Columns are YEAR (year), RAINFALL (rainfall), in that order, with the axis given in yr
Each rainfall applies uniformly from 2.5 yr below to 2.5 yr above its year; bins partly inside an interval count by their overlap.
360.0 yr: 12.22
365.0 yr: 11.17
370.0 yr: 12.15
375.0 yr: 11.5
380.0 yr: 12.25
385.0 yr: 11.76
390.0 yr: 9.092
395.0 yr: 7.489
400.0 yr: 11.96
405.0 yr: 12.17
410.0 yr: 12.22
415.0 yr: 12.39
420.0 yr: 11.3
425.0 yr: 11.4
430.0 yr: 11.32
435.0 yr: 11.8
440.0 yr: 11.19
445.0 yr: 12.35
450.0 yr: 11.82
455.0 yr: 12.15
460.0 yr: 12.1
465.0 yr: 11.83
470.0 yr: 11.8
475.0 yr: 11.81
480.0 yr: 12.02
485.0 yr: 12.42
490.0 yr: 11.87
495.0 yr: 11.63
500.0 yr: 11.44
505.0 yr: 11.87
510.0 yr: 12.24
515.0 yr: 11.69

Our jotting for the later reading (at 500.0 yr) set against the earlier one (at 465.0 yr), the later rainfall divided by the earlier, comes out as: 0.97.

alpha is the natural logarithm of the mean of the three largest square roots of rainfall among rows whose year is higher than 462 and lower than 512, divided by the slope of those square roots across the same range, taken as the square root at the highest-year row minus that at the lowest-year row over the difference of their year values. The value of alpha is 7.9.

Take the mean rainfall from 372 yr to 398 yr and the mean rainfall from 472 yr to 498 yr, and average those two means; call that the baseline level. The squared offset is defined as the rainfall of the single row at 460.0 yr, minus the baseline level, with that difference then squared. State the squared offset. 0.8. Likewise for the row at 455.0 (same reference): 0.9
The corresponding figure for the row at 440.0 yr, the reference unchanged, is 0.0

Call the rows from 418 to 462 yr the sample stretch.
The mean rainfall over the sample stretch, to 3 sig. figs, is 11.7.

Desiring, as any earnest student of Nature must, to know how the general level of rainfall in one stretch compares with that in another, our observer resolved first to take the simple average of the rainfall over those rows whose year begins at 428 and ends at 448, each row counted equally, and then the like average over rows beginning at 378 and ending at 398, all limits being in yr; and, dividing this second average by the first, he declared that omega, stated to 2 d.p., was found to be 0.87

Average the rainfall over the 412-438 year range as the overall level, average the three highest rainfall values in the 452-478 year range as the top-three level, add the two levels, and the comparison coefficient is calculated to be 23.67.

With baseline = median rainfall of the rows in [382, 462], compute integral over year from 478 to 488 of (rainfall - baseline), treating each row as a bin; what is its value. 4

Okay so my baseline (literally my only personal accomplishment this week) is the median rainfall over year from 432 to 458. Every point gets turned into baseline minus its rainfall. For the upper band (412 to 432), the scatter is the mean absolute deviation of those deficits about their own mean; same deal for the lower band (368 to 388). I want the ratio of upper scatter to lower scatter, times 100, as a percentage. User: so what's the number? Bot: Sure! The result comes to 138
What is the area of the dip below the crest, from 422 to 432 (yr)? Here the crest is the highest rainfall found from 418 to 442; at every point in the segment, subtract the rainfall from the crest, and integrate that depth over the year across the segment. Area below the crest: 4.4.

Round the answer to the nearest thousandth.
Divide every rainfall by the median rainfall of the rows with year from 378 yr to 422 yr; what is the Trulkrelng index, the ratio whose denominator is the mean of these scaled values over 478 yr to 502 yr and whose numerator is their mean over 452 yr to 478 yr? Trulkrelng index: 1.005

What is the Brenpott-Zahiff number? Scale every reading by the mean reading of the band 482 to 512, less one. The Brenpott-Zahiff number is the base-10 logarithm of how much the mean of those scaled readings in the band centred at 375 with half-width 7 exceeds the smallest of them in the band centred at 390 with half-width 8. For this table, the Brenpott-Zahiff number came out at -0.4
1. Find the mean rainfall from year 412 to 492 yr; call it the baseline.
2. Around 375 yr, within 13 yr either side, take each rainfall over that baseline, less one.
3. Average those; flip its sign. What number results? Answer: 0.01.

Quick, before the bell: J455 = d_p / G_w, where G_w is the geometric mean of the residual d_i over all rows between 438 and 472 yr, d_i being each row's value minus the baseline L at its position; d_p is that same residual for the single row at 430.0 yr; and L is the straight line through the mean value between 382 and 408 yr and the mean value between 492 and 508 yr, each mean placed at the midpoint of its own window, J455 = 0.7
